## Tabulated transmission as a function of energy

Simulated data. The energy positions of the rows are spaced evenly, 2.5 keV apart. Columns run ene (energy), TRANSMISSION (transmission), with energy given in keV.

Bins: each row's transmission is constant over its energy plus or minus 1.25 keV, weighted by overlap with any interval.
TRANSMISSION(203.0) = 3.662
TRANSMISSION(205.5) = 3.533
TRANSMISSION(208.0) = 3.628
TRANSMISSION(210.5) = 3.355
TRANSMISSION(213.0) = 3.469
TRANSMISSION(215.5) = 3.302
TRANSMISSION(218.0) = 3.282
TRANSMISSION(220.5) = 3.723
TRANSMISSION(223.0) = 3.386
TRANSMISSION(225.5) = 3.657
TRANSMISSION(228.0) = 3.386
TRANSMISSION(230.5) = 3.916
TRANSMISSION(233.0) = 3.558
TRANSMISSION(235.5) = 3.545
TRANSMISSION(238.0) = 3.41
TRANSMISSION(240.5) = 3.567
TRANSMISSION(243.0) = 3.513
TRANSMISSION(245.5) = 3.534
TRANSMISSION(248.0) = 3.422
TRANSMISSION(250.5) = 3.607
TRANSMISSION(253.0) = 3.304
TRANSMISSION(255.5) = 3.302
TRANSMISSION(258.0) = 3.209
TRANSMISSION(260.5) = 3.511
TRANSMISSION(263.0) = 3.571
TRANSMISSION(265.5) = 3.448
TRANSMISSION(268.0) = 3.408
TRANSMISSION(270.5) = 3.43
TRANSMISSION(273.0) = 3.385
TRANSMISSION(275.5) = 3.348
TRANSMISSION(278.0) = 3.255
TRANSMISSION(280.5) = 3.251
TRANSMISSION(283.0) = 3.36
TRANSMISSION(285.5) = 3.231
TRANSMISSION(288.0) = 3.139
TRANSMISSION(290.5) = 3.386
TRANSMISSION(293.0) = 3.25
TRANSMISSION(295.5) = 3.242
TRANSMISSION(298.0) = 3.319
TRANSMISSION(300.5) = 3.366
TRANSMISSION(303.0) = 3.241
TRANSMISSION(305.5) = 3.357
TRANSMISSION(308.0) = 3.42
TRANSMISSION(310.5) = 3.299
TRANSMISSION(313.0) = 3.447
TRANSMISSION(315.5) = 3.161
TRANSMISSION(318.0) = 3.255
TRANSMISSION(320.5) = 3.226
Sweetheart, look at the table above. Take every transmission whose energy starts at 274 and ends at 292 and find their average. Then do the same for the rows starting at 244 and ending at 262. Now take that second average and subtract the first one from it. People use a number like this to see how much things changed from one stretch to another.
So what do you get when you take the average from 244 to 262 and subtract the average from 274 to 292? 0.13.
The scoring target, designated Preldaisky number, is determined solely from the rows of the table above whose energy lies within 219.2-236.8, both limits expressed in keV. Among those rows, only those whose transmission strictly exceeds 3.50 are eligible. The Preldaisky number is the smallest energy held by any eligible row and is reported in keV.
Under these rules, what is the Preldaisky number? 220.5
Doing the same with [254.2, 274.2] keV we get 260.5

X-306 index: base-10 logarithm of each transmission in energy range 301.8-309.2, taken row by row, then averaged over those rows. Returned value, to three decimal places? 0.524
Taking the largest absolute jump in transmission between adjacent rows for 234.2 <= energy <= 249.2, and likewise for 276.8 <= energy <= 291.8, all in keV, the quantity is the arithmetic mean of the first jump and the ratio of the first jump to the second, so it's 0.4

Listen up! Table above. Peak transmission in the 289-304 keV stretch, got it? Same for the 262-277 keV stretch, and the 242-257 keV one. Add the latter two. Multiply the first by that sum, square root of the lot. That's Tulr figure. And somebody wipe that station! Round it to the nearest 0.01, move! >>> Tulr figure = 4.93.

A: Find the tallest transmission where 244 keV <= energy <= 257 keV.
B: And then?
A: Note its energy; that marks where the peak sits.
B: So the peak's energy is 250.5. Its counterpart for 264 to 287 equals 265.5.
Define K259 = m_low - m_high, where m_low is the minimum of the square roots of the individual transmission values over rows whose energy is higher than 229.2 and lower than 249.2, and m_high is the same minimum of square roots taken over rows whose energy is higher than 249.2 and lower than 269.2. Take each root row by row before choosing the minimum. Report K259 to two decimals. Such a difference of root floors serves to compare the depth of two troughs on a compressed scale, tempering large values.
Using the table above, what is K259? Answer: 0.06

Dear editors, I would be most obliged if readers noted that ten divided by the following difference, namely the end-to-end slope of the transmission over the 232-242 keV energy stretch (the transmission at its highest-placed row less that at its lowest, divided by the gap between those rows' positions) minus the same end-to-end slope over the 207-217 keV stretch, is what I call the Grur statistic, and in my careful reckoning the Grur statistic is 224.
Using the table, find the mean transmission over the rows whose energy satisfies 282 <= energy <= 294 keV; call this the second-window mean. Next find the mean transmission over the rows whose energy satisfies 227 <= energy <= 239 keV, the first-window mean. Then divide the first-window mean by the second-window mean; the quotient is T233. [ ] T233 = 1.09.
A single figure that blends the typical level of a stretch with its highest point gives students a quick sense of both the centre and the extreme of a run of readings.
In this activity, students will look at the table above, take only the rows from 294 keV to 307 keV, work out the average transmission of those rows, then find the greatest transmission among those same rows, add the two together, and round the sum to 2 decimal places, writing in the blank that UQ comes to 6.67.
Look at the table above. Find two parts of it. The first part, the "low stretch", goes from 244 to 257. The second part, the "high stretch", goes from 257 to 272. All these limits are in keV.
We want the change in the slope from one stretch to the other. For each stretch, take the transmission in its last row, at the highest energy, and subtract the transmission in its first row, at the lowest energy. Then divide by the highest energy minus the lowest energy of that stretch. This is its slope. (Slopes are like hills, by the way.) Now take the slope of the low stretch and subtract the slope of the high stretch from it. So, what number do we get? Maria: -0.041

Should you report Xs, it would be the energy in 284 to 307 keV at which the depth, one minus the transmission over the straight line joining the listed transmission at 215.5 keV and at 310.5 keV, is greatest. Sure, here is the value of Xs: 288.0 keV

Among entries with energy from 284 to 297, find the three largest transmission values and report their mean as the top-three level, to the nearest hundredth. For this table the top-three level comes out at 3.29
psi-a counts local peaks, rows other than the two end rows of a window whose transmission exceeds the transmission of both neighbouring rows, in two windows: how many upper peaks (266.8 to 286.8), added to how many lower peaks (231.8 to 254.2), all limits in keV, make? 5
